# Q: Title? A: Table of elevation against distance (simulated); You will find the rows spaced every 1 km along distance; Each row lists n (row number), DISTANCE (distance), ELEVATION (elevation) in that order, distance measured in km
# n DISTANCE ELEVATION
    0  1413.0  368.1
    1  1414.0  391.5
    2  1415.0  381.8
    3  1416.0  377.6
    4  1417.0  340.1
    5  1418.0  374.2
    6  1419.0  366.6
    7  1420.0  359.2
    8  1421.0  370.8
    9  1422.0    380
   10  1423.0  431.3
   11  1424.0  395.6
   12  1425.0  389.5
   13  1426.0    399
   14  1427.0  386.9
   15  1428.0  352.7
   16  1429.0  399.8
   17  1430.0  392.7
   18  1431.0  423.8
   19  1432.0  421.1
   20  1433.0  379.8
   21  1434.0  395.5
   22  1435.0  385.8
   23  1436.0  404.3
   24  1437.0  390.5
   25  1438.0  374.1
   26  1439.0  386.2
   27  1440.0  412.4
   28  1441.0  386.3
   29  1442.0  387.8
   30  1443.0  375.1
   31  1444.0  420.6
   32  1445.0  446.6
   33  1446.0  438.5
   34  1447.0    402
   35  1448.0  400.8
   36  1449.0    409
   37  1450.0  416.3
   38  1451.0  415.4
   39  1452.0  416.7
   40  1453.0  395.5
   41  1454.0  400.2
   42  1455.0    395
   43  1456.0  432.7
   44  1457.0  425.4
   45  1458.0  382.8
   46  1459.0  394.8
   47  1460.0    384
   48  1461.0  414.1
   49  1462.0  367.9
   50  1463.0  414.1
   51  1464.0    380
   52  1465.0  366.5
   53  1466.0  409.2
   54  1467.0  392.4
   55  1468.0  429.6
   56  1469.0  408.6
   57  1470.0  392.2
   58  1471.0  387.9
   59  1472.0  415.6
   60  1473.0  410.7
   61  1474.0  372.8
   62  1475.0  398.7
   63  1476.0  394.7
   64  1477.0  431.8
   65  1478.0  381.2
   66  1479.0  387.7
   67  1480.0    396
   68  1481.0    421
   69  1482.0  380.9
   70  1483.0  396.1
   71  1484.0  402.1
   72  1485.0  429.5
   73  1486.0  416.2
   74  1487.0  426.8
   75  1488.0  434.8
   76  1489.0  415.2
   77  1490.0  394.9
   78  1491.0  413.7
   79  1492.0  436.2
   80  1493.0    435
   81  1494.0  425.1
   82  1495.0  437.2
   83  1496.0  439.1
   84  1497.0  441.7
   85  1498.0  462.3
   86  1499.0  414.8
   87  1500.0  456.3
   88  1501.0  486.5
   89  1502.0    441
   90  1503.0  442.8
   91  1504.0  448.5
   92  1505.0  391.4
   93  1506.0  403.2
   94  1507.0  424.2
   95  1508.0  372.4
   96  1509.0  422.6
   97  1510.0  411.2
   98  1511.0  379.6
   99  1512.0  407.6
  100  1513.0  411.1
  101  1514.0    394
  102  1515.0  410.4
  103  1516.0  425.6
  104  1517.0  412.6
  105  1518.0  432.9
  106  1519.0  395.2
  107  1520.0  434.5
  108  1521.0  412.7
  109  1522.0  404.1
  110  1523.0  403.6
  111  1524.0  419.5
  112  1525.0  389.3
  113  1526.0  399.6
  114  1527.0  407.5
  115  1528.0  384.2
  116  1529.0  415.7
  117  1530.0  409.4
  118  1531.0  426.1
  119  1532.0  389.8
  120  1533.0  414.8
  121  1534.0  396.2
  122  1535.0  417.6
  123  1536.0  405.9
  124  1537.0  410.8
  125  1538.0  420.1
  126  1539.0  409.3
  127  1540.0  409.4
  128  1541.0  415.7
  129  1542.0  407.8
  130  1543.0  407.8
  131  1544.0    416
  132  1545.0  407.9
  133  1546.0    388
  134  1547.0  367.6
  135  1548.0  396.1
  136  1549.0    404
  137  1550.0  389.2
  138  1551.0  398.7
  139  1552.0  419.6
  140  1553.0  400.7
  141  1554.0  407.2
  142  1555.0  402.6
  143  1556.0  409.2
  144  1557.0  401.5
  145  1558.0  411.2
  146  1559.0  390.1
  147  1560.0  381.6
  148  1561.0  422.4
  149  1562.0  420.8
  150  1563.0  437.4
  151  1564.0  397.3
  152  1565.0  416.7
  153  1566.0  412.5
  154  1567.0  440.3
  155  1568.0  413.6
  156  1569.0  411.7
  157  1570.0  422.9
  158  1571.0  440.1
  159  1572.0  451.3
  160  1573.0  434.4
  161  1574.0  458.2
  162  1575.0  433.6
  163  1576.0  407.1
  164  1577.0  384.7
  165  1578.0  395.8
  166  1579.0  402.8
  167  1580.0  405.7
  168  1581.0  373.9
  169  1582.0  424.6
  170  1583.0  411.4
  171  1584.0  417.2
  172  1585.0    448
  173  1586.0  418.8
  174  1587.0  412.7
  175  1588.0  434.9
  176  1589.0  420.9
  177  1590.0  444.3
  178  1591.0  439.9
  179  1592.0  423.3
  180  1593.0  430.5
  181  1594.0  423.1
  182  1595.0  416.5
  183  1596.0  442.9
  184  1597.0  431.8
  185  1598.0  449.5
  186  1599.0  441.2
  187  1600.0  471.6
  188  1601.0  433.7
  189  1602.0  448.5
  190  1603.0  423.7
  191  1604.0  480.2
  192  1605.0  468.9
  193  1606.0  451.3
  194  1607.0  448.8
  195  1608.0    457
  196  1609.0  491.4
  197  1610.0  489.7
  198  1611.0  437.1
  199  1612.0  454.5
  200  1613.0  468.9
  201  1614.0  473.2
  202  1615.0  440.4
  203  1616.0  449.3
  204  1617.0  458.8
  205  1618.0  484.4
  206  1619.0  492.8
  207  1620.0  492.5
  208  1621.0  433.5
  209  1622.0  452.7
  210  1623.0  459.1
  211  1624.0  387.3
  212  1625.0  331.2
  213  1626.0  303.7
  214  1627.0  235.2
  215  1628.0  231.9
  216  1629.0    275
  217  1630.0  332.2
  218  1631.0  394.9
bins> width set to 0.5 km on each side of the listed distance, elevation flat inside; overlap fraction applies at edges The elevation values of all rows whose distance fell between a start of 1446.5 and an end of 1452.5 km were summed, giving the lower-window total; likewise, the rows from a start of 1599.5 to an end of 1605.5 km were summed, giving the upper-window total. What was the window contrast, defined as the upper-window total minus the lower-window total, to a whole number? 266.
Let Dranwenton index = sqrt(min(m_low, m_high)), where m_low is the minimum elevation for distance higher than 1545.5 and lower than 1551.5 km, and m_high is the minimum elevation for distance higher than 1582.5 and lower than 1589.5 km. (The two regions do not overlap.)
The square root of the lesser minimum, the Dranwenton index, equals 19.2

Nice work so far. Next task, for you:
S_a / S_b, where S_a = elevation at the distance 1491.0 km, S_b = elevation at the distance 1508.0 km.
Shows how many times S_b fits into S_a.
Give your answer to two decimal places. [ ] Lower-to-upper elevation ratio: 1.11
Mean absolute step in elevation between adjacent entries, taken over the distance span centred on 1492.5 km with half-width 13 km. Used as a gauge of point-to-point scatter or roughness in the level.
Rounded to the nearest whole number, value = 20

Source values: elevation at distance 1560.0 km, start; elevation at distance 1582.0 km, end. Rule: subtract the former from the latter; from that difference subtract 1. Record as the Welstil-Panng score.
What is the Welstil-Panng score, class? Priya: 42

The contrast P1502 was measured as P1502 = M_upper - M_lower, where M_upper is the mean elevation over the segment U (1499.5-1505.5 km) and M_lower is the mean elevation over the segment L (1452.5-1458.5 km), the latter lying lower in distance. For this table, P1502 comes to 39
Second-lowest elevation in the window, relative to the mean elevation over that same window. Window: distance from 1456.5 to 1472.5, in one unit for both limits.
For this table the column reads 0.925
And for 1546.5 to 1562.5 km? 0.951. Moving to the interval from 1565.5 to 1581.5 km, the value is 0.920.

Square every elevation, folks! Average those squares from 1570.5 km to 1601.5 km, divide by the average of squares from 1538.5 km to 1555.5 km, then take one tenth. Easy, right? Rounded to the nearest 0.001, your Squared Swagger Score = 0.112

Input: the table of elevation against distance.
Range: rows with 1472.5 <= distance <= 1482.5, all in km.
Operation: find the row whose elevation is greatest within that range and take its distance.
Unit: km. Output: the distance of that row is 1477.0 km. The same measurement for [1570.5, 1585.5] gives 1574.0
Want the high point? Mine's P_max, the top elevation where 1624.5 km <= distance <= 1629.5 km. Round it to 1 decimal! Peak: 331.2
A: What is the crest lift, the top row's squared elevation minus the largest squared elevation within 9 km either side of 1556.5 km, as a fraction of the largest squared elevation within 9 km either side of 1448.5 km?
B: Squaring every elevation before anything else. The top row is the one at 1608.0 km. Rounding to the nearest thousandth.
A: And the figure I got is 0.088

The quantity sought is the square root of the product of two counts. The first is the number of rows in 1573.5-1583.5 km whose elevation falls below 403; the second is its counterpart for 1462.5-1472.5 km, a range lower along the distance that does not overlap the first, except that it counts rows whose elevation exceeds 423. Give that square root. 2.0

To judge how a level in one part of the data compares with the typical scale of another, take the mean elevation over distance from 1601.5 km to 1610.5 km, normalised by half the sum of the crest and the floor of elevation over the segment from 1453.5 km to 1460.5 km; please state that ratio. 1.13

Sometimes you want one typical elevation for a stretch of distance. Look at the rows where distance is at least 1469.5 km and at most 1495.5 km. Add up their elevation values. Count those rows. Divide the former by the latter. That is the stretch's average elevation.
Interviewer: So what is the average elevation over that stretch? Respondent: 409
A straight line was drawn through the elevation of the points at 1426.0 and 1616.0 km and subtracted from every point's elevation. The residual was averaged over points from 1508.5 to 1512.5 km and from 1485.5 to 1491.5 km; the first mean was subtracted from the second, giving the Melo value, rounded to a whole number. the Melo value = 18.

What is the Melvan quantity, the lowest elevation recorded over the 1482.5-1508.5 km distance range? 372.4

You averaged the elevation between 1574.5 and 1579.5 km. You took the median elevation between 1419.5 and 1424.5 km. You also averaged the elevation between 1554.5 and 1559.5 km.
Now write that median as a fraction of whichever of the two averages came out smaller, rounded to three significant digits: 0.943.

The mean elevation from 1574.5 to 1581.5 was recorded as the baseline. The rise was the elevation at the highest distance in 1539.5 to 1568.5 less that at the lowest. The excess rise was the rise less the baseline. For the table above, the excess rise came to -396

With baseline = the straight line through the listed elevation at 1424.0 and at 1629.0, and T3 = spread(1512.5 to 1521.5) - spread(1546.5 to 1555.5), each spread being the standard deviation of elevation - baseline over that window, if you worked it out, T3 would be 0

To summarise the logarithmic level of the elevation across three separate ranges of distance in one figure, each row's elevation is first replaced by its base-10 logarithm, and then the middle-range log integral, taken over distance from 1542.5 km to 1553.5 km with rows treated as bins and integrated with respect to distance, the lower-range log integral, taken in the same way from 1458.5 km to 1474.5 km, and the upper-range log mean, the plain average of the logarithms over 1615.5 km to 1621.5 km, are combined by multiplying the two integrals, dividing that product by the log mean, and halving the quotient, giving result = 223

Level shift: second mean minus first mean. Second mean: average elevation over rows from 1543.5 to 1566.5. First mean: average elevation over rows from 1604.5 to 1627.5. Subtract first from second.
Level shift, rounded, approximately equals -33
